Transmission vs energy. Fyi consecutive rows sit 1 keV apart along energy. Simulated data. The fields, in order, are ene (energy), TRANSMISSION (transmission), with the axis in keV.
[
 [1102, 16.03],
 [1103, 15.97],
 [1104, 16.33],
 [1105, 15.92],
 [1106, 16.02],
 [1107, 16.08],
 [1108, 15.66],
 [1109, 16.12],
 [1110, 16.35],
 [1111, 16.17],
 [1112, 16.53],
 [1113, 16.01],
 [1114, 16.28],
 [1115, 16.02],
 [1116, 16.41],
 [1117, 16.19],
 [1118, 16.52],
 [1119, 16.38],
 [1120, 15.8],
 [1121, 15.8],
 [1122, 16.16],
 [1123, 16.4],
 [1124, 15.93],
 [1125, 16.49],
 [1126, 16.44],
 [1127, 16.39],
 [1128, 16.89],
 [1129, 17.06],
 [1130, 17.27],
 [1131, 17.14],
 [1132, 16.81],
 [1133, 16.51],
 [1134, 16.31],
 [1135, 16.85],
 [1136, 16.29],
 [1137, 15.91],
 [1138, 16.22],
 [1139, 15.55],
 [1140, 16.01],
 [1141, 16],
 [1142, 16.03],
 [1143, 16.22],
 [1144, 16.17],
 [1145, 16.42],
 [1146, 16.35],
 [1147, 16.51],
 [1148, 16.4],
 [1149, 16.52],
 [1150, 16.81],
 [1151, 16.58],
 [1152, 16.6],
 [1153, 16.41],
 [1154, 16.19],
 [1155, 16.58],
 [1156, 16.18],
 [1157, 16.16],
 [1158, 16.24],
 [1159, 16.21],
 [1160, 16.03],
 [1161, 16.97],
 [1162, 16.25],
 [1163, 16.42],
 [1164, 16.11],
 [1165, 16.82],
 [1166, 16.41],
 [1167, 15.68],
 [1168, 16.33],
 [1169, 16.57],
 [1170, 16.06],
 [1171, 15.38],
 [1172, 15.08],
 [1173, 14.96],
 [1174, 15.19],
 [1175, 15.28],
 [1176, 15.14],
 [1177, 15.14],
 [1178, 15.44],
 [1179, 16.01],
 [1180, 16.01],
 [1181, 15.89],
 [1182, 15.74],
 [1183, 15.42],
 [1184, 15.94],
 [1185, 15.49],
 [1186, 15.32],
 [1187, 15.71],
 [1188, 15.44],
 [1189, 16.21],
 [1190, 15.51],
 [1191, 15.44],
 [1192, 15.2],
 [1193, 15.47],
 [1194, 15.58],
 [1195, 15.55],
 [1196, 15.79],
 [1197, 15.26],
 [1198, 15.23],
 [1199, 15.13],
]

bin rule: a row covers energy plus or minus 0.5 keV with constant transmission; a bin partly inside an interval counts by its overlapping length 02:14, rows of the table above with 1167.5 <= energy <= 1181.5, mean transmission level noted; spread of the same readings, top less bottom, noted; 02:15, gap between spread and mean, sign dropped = 14.0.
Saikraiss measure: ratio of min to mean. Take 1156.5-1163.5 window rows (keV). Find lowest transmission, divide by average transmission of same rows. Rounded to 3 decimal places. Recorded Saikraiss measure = 0.982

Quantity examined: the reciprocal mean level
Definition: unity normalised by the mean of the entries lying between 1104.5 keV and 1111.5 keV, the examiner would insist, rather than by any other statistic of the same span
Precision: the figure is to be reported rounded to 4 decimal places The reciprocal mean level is 0.0623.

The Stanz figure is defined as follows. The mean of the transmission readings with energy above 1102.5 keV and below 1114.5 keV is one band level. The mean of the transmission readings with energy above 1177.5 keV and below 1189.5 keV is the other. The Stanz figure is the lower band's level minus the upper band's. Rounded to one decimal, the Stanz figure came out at 0.4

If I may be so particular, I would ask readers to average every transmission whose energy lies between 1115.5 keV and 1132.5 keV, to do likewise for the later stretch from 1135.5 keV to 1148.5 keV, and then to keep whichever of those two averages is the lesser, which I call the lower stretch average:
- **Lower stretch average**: 16.2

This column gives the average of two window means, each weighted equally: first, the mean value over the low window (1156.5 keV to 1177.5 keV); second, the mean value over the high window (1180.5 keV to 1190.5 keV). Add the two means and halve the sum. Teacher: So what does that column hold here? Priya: 15.8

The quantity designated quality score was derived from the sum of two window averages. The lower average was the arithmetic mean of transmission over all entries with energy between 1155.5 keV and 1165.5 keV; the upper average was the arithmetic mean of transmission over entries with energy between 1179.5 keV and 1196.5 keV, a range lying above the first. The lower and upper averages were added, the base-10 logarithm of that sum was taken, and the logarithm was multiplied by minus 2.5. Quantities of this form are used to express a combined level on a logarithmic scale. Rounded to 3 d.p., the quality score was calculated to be -3.762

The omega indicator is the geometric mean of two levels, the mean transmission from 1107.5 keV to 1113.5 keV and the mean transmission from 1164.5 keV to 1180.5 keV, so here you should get 15.9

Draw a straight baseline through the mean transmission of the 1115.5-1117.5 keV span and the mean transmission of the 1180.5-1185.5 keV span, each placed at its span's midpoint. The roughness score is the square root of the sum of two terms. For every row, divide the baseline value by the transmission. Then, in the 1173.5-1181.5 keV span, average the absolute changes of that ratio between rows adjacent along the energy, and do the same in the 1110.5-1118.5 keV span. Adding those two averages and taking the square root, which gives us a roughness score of 0.180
